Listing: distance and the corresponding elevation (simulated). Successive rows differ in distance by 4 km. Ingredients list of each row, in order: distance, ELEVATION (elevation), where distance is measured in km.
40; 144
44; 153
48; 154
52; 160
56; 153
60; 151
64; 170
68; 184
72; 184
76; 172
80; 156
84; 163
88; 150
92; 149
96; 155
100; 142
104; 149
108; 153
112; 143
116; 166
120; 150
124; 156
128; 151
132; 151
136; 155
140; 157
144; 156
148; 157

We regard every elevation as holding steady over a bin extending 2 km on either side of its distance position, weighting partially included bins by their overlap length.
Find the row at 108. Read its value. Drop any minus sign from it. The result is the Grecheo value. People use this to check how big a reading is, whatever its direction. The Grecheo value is 153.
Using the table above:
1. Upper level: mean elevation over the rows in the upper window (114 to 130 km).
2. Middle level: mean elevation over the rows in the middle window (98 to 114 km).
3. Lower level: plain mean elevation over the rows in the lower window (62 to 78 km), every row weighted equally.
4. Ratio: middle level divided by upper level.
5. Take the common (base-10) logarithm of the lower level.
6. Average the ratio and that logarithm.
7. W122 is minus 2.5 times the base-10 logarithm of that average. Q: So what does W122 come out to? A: -0.507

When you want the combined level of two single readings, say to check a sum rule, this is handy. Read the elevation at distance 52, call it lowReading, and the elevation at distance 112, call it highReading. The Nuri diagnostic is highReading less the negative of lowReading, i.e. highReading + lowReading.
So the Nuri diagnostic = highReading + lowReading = 303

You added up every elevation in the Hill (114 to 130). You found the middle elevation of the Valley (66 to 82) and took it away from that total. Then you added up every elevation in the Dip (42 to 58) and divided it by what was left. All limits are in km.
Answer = 1.39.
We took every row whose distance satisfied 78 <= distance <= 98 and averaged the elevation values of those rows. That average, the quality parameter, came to 155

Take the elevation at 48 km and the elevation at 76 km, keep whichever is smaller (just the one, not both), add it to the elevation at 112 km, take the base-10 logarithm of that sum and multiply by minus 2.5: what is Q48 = -6.18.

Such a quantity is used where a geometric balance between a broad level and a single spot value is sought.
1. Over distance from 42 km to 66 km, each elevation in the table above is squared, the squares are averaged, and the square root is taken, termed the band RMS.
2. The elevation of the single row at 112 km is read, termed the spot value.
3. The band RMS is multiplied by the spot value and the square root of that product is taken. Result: 150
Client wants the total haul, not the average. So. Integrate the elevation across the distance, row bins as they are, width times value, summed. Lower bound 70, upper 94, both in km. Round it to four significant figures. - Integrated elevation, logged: 3896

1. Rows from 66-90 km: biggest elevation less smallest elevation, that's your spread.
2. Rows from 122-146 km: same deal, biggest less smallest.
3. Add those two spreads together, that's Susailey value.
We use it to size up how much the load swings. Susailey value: 40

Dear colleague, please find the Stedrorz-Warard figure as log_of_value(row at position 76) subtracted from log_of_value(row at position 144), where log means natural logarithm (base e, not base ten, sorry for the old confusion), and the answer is -0.10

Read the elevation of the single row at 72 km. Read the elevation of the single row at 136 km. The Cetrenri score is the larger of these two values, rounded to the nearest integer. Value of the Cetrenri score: 184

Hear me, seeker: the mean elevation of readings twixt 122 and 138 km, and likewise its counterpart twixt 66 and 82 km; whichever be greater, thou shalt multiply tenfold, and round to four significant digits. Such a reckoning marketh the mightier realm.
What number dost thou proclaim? 1740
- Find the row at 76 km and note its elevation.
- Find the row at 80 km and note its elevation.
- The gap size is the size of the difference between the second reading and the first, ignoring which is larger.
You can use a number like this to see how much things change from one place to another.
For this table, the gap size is 16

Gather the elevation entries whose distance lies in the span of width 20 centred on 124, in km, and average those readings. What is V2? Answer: 155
